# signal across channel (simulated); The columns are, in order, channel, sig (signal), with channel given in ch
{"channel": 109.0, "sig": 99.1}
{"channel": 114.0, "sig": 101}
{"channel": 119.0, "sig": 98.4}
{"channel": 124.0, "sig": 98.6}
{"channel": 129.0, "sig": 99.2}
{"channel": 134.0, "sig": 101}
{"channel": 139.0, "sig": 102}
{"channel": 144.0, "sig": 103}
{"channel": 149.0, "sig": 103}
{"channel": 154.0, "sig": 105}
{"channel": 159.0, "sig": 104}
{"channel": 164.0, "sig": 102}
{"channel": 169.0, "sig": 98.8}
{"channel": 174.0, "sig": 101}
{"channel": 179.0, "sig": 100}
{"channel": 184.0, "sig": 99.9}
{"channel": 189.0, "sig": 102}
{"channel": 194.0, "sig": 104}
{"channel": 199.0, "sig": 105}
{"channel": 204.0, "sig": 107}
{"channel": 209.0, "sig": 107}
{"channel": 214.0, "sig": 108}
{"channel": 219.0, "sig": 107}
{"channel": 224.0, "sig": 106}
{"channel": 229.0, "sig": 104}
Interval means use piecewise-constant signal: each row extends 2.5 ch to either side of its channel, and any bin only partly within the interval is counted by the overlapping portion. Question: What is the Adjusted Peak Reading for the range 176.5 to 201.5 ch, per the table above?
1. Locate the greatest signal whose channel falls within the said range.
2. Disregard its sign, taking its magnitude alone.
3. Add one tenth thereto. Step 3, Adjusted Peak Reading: 105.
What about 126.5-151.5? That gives 103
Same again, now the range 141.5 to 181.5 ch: 105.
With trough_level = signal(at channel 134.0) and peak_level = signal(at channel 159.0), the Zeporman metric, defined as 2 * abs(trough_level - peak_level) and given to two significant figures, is 6.0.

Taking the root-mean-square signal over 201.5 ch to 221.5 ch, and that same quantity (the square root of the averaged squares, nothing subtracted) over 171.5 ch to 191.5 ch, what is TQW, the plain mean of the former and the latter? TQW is 104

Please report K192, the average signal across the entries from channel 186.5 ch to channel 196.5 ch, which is 103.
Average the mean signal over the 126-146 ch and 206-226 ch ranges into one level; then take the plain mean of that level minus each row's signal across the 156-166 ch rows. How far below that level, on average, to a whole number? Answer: 1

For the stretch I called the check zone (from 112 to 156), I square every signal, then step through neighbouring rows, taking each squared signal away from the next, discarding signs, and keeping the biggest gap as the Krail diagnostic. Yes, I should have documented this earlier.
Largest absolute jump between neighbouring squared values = 518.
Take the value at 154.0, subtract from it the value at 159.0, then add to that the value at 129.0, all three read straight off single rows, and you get 100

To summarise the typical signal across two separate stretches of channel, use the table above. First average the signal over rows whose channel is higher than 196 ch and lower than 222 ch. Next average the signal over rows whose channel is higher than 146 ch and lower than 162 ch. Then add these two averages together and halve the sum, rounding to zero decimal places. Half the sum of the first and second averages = 105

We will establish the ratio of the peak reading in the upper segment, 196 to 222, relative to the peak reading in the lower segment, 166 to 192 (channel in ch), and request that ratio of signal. 1.06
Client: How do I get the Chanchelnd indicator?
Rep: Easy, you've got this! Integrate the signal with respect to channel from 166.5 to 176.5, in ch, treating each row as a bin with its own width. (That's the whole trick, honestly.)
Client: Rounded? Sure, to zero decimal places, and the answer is 999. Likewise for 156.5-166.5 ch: 1030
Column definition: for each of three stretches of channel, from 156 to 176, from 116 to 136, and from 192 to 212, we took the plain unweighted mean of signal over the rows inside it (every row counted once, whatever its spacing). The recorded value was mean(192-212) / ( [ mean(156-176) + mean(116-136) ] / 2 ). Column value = 1.05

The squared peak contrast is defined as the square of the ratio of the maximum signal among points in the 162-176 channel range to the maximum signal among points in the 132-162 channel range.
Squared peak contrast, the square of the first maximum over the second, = 0.94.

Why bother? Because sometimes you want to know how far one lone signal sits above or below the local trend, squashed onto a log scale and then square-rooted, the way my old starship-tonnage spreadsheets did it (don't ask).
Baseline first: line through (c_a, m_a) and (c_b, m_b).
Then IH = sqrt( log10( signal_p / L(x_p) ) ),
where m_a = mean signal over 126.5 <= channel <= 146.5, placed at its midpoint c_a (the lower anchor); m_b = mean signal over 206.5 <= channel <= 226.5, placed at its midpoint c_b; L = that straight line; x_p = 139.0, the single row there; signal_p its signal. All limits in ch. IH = 0.047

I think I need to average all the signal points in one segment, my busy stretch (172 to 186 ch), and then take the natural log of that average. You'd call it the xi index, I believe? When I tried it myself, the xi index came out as 4.61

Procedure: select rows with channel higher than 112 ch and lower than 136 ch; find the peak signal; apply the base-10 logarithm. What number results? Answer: 2.00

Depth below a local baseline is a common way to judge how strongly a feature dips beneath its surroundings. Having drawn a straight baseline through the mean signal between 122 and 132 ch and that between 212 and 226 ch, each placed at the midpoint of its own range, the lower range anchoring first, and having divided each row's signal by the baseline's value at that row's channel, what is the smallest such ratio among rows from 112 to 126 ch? 1.00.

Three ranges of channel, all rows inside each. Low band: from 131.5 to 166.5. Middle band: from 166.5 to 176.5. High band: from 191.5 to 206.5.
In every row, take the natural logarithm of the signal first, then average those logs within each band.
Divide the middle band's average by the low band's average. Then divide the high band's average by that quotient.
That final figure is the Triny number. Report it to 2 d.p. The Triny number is 4.69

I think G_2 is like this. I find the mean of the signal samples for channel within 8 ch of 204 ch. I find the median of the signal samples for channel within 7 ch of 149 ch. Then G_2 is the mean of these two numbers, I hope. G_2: 104.7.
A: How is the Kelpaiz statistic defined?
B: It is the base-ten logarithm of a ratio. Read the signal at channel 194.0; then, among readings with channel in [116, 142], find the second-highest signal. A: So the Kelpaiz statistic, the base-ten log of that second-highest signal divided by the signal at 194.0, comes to -0.013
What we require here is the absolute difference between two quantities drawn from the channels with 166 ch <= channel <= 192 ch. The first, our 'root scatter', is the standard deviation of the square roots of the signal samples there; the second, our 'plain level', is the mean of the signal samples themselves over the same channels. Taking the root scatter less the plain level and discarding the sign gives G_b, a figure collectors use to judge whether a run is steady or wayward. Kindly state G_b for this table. 100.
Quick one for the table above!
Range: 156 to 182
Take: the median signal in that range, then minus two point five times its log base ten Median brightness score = -5.01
